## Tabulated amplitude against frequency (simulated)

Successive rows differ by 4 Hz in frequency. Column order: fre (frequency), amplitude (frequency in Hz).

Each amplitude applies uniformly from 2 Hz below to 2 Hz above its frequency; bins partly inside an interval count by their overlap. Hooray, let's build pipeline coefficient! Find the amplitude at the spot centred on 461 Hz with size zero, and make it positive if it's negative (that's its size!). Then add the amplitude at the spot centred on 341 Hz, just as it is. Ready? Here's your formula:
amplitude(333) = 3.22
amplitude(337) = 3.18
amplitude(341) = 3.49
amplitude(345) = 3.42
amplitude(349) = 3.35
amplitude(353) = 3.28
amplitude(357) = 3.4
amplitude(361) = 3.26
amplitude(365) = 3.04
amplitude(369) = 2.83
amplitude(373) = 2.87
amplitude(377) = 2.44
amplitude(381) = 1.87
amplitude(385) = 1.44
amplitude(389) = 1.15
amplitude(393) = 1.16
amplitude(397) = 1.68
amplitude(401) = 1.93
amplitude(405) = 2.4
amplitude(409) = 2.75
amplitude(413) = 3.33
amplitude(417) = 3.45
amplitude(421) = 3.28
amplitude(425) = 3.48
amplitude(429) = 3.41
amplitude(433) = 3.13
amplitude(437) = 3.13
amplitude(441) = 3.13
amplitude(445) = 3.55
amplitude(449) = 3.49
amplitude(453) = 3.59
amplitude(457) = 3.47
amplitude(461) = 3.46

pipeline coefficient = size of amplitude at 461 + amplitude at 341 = 6.95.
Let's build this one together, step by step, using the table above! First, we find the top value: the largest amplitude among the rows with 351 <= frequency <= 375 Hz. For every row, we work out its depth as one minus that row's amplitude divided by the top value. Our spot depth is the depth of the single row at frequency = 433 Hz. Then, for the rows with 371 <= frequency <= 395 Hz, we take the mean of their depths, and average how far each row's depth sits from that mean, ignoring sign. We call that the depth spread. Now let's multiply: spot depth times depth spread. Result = 0.013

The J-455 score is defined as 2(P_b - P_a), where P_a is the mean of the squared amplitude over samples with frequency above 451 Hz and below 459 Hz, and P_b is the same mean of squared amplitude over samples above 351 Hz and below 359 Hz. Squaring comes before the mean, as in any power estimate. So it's -2.6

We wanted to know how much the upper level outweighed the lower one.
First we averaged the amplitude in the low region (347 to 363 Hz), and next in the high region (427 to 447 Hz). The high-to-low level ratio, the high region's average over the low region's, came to 1.0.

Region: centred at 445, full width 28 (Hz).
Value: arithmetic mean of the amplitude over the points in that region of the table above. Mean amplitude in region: 3.36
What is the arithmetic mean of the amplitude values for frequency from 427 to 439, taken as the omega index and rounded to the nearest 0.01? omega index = 3.22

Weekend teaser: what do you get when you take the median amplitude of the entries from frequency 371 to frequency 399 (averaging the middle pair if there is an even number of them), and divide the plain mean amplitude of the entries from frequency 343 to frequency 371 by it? 1.9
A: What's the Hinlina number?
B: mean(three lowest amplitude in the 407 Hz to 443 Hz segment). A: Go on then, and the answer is 3.0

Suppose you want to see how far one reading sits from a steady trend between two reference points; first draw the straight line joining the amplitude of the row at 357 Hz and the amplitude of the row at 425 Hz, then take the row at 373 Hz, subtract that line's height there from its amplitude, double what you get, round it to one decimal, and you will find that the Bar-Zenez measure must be -1.1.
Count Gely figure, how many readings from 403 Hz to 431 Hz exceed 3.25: 5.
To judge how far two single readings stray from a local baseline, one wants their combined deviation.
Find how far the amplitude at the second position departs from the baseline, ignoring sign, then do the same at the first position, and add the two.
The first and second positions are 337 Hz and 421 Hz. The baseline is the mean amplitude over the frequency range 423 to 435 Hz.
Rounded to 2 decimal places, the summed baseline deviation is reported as 0.22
